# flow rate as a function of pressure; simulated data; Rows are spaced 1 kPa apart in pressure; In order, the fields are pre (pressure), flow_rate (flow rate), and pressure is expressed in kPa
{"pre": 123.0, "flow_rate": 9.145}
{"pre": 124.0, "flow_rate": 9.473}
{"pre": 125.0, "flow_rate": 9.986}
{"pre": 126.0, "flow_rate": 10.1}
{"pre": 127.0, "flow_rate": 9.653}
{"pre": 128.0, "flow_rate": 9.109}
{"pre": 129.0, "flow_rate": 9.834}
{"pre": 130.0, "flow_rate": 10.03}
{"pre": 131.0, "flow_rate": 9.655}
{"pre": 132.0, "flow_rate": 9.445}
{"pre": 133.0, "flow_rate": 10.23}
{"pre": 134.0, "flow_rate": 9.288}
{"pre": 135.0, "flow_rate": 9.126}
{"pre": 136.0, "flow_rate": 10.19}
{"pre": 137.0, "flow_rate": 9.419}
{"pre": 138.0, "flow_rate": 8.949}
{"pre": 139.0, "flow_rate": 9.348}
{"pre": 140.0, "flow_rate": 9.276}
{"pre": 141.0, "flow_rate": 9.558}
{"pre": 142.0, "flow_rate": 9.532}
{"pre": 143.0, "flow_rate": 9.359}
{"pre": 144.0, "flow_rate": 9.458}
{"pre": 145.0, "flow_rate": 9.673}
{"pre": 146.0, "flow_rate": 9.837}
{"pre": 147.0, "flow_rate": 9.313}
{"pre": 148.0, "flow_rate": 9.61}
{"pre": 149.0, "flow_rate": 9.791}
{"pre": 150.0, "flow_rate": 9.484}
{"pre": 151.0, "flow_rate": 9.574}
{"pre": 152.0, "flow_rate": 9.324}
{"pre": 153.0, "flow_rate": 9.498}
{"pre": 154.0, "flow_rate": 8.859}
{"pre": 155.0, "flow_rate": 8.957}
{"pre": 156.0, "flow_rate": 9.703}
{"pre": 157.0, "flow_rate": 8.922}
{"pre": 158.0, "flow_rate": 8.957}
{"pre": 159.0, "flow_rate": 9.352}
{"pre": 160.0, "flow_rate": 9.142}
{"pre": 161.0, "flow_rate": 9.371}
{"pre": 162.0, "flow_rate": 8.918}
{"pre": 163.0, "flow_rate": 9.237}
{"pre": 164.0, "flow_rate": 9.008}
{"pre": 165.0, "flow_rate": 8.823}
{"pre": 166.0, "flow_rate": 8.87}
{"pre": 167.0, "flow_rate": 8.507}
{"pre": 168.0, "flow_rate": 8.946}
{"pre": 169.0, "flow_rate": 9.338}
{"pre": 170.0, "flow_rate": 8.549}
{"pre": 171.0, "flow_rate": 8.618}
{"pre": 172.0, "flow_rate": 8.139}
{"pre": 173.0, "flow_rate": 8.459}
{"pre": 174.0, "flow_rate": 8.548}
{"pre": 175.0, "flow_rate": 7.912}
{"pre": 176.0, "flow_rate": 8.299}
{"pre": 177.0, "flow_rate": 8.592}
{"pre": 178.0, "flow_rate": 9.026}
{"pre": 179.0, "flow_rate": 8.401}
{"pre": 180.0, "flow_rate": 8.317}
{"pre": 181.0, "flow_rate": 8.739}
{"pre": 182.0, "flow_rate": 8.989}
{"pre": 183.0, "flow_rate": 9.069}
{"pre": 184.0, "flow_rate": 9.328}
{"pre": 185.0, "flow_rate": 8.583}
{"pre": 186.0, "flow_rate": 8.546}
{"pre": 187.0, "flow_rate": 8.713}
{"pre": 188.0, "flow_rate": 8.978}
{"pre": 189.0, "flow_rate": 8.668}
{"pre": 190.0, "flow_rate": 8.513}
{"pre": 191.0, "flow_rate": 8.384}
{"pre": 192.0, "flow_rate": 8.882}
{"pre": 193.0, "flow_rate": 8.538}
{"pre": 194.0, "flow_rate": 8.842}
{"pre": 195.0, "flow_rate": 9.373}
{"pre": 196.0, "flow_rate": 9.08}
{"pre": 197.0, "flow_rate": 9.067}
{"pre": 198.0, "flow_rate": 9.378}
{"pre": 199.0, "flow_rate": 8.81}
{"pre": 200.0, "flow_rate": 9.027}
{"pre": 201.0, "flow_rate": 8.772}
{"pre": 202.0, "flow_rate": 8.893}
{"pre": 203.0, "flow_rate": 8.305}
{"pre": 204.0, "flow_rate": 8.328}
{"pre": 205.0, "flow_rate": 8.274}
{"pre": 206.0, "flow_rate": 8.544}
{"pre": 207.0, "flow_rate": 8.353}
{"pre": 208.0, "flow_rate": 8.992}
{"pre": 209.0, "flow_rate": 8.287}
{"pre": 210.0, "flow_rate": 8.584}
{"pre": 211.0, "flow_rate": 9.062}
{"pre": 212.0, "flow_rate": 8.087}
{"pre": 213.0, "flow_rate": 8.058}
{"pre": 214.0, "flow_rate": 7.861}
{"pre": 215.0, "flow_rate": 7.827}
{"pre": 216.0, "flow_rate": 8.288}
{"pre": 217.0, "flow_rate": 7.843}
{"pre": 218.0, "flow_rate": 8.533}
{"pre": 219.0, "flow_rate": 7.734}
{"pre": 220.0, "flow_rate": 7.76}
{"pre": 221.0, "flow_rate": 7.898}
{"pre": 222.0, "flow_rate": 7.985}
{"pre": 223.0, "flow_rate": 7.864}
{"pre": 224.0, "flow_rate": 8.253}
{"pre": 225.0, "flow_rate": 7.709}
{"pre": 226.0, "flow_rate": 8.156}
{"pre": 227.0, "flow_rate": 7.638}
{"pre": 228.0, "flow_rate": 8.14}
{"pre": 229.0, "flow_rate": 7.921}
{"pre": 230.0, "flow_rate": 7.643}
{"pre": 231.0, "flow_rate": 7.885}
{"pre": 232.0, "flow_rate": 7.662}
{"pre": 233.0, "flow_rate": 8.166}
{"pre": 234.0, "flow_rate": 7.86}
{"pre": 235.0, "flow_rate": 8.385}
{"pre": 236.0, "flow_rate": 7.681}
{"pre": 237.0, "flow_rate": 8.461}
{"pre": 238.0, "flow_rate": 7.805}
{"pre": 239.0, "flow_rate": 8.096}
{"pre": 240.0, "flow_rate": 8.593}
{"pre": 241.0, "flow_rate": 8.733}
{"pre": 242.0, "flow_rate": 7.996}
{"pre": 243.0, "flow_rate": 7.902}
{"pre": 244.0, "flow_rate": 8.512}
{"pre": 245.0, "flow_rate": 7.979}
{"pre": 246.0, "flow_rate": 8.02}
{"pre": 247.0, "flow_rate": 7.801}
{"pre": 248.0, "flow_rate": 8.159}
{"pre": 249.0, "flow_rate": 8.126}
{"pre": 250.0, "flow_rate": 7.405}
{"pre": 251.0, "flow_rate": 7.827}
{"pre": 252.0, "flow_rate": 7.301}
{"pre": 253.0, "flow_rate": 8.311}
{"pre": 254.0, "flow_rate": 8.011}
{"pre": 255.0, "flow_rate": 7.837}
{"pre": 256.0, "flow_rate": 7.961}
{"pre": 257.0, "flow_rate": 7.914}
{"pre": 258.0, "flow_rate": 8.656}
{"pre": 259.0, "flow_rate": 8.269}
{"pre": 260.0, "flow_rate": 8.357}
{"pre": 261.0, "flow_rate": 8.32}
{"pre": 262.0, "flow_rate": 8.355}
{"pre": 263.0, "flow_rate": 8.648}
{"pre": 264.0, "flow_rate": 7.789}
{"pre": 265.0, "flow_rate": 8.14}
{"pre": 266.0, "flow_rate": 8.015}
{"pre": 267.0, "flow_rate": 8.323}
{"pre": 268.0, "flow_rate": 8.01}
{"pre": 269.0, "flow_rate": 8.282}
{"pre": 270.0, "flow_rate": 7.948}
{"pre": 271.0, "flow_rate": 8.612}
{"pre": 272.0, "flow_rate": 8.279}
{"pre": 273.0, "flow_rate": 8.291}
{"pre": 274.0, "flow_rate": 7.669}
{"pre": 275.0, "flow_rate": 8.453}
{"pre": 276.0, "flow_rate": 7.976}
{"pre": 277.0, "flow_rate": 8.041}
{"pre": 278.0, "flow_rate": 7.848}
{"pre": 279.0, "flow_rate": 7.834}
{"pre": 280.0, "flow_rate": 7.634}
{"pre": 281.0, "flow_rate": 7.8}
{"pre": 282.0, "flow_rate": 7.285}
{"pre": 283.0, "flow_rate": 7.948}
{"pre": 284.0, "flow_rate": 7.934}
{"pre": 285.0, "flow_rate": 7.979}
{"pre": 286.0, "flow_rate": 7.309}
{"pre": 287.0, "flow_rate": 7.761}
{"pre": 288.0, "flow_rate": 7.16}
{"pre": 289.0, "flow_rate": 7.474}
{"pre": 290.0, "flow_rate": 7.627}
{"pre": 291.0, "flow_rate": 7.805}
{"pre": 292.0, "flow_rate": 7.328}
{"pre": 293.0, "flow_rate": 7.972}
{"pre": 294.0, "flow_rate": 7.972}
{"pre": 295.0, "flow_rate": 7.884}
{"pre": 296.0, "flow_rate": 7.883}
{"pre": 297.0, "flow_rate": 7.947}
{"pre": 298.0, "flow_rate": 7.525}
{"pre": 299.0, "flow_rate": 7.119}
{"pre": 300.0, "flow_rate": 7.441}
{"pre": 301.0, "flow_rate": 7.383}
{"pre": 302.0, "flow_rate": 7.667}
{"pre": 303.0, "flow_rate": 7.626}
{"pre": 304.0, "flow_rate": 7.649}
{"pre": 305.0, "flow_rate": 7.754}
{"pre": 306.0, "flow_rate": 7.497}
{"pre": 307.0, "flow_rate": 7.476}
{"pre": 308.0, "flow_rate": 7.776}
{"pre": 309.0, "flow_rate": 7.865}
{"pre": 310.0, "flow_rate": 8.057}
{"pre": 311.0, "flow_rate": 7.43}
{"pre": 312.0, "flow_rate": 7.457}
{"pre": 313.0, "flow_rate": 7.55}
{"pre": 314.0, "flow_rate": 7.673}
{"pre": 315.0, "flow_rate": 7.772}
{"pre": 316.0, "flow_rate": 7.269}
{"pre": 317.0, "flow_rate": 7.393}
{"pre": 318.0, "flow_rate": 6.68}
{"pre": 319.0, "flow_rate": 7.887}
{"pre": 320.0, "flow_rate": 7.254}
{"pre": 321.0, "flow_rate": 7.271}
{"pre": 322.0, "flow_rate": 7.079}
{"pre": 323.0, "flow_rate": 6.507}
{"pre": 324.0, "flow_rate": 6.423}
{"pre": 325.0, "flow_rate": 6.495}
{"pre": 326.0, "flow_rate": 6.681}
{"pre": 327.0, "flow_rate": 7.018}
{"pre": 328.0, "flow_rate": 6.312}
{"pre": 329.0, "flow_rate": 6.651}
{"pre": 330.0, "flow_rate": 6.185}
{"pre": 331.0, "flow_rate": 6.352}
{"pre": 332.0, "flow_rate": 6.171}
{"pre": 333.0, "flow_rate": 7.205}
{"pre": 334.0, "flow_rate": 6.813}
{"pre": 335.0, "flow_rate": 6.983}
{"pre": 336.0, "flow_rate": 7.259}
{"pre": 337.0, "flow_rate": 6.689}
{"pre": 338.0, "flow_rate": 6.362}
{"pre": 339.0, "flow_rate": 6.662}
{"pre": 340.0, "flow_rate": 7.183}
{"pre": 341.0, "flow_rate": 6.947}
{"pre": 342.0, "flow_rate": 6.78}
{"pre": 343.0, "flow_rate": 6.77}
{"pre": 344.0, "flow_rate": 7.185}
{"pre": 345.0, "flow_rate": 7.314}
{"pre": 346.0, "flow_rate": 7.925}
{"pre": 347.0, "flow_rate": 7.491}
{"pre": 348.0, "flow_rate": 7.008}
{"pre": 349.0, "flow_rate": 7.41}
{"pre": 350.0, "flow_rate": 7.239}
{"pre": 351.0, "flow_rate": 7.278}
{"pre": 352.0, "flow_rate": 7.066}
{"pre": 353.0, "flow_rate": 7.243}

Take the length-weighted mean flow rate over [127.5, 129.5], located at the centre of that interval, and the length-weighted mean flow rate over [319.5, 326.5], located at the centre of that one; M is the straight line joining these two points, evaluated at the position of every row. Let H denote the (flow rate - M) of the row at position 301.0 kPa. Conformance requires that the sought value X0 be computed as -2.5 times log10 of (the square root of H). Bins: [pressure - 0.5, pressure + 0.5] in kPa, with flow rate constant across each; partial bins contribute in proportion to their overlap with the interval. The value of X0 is 0.72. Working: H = 0.27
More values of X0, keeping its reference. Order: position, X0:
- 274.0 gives 0.92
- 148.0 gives 0.49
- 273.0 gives 0.13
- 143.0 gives 1.34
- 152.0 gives 0.95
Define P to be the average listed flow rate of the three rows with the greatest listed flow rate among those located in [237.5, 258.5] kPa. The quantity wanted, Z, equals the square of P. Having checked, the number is 75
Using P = 8.7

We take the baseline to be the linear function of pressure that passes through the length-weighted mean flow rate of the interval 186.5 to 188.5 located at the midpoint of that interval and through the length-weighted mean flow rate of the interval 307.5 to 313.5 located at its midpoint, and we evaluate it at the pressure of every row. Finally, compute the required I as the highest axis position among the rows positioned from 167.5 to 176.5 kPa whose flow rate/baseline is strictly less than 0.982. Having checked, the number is 176.0 kPa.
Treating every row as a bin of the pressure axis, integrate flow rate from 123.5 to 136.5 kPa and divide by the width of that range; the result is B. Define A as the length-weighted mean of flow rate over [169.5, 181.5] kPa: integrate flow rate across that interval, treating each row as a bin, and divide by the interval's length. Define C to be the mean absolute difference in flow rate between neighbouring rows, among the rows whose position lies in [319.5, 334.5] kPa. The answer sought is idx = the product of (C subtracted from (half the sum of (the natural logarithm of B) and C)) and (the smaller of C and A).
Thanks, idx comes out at 0.33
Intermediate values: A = 8.5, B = 9.70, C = 0.339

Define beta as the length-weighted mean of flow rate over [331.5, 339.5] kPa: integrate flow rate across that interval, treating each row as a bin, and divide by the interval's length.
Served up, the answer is 6.8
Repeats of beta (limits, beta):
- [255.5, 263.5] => 8.3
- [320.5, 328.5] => 6.7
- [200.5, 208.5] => 8.6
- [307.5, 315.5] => 7.7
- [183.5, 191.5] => 8.7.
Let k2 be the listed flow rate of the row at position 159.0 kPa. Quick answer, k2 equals 9.352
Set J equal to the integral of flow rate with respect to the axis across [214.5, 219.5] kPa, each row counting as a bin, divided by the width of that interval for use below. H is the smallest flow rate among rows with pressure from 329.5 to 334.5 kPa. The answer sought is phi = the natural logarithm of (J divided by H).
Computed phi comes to 0.265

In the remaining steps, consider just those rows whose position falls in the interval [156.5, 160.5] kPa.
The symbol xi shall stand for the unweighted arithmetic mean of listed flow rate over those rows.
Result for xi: 9.09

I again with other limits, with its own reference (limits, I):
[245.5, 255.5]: 255.0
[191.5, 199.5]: 193.0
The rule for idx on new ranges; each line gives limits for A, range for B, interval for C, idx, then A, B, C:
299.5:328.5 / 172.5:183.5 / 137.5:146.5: 0.18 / 7.3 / 8.58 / 0.179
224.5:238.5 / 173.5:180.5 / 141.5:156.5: 0.26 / 7.9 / 8.44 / 0.283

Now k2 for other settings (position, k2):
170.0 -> 8.549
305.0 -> 7.754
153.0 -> 9.498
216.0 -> 8.288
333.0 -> 7.205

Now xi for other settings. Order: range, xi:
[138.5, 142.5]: 9.43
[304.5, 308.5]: 7.63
